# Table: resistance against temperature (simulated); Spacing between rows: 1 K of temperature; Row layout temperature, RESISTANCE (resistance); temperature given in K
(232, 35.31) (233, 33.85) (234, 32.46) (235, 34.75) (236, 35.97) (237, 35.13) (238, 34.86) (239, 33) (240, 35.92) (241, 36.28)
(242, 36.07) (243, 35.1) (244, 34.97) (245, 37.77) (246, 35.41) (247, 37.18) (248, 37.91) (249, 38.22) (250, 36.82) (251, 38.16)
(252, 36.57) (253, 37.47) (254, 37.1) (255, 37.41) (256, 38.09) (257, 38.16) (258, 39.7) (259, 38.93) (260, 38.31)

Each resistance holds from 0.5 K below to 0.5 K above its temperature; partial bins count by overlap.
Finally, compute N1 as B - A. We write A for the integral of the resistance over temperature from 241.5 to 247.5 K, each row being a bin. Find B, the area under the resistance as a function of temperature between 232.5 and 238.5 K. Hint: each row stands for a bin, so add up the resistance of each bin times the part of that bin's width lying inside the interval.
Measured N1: -9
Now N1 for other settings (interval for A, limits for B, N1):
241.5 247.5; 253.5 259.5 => 13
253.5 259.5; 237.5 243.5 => -18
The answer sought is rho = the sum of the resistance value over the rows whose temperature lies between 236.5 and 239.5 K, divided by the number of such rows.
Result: 34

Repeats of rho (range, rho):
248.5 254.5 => 37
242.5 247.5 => 36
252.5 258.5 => 38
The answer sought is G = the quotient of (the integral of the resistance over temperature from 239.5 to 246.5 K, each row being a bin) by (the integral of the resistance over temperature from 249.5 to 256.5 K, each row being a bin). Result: 0.96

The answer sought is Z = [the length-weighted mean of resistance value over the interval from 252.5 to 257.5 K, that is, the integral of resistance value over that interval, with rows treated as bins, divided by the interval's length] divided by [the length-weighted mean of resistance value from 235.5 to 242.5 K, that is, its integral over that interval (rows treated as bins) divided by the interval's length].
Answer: 1.07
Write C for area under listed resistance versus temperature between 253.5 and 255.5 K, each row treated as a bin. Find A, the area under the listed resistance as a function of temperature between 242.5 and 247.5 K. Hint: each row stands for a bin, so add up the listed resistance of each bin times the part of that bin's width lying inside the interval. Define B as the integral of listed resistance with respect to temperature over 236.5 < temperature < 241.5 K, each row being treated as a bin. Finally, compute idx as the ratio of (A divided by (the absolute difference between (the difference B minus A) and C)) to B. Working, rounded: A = 180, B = 175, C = 75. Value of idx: 0.0129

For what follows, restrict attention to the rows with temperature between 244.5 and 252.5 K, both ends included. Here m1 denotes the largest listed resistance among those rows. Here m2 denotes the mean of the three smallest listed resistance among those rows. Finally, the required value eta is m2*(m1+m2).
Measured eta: 2701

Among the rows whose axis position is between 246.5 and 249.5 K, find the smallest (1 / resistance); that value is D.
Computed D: 0.0262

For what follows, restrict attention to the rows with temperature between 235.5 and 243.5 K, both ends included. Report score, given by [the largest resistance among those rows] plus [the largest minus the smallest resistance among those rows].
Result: 39.6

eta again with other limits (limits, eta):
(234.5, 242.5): 2411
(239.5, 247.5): 2564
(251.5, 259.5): 2841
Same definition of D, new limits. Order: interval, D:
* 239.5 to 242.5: 0.0276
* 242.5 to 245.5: 0.0265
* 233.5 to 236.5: 0.0278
